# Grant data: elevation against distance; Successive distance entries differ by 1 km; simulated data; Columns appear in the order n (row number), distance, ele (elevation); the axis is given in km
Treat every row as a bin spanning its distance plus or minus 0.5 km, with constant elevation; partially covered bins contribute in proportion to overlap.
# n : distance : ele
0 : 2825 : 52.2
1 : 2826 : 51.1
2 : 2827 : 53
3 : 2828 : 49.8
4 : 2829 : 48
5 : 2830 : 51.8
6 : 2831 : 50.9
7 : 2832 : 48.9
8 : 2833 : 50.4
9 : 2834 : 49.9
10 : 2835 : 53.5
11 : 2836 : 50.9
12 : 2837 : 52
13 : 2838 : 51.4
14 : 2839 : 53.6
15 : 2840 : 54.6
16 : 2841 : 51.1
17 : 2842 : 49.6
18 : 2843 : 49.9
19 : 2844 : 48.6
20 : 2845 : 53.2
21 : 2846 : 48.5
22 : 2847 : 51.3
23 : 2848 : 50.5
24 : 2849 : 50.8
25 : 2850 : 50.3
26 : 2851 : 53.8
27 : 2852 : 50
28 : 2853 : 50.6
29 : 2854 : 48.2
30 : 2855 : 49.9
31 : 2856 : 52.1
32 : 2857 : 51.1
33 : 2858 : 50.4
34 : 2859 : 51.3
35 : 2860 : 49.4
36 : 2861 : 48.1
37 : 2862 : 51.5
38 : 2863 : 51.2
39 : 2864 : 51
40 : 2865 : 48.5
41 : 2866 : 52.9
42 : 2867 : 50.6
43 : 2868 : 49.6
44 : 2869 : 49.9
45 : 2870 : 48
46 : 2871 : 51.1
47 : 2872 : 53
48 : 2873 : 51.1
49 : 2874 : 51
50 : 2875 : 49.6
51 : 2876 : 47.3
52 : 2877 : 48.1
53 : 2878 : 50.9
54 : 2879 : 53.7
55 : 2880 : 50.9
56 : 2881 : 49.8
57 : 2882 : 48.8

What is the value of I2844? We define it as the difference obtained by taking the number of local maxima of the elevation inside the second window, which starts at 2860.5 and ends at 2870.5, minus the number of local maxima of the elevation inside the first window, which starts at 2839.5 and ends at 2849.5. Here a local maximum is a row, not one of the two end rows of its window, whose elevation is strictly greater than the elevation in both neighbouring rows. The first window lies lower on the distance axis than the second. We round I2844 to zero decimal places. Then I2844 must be 0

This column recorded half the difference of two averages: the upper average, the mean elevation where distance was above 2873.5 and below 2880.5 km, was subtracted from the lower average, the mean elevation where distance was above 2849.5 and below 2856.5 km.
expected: 0.24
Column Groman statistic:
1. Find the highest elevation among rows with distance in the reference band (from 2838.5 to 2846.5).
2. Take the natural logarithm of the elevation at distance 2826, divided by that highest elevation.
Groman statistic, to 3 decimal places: -0.066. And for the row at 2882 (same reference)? -0.112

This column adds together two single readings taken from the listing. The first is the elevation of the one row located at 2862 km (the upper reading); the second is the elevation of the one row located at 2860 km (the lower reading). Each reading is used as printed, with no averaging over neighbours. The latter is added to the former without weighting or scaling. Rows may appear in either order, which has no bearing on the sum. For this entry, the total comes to 101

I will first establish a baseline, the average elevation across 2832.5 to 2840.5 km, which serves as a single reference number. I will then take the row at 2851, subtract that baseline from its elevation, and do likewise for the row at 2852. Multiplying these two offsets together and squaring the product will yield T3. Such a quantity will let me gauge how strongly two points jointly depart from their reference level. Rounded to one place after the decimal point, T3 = 12.9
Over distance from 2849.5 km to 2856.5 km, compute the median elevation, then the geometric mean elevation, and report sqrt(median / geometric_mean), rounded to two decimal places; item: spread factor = 1.00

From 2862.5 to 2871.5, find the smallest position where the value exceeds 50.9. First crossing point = 2863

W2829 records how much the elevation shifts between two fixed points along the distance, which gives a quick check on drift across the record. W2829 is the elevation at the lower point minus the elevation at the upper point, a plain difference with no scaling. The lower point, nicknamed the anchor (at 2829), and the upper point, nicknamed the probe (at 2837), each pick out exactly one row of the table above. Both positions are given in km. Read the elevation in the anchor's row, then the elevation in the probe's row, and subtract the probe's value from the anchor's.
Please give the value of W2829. -4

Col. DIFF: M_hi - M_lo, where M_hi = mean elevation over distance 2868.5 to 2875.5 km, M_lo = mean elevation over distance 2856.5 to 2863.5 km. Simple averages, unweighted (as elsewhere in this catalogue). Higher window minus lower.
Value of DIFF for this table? 0.10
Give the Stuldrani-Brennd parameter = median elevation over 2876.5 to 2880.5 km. 50.9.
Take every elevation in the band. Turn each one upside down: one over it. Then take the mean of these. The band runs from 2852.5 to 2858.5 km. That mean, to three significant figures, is 0.0199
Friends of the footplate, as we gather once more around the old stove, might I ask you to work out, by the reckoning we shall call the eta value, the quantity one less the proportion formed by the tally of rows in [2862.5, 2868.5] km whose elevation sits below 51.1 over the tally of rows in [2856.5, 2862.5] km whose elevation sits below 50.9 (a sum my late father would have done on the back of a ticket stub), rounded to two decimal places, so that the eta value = -0.33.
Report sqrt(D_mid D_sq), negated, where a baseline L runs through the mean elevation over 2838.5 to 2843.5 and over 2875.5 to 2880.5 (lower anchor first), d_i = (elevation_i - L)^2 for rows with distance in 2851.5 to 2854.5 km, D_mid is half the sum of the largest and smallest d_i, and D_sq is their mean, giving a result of -4.2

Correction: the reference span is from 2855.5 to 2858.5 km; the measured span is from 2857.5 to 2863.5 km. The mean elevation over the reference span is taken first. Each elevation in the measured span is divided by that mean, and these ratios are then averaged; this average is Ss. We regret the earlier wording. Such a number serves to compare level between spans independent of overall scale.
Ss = 0.983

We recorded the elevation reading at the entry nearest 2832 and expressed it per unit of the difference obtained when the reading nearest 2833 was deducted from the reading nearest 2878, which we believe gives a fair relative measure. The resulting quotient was 98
